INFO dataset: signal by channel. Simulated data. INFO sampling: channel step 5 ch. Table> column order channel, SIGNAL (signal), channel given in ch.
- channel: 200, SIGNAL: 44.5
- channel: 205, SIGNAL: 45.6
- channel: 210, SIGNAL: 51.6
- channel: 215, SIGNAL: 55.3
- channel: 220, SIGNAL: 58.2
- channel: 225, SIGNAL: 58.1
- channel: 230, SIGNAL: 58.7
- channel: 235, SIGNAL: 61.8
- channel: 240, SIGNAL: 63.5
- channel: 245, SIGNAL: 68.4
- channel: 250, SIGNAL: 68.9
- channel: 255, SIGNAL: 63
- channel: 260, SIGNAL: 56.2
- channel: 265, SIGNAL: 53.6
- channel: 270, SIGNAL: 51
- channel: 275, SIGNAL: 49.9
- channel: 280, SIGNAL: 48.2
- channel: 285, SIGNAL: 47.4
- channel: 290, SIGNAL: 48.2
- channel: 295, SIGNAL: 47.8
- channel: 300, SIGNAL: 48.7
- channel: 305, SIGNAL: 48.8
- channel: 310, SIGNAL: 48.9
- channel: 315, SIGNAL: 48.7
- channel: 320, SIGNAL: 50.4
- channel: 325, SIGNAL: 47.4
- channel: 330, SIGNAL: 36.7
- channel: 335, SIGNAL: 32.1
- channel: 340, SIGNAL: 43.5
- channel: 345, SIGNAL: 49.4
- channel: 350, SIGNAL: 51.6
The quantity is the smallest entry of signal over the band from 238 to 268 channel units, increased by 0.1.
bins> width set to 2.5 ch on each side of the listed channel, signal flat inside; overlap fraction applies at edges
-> 54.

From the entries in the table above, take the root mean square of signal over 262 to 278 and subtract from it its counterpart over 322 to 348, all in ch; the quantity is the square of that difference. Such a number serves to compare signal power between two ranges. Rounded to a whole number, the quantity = 85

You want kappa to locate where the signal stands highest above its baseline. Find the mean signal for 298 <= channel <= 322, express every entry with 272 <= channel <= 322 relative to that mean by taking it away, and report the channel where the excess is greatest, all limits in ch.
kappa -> 320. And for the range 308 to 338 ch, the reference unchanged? 320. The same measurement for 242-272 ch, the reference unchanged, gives 250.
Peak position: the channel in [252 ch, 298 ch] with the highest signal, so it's 255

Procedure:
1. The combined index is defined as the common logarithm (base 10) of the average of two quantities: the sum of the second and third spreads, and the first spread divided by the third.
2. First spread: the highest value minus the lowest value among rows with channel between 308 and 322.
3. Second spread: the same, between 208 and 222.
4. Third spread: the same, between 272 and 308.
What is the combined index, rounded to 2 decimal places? 0.69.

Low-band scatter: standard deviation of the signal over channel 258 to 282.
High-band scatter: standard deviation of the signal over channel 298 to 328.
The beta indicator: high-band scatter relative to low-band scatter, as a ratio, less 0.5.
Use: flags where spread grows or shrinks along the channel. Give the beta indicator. -0.2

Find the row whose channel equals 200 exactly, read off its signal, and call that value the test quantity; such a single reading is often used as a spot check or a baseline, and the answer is 44.5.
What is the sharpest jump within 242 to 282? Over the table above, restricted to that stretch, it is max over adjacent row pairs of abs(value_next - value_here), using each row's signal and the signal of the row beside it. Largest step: 6.8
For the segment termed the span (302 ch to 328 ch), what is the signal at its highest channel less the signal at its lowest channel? -1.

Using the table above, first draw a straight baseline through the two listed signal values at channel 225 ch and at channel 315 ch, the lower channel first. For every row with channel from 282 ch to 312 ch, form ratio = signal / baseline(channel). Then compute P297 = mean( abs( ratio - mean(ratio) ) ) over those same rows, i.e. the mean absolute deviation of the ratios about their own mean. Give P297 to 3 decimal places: 0.025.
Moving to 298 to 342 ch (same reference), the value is 0.089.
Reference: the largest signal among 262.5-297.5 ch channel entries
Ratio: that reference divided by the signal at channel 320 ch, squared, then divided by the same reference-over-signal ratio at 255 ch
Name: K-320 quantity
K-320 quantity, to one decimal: 1.3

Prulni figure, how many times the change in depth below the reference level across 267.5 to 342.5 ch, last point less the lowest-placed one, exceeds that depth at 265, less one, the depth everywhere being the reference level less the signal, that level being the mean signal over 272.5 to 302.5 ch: -2.4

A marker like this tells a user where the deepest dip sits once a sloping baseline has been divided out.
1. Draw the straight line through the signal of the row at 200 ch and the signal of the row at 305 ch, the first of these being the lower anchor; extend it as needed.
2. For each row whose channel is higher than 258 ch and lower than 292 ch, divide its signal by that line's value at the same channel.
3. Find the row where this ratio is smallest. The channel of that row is 285 ch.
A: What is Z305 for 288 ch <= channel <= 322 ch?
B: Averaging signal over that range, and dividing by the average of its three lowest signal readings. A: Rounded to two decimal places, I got 1.01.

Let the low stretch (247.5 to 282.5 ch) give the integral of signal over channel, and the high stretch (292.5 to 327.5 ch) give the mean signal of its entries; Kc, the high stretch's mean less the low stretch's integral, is -1905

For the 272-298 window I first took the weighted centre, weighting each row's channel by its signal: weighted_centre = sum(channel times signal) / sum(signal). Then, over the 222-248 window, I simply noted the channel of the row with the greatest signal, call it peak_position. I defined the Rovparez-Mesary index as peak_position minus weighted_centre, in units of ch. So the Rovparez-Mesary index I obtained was -39.9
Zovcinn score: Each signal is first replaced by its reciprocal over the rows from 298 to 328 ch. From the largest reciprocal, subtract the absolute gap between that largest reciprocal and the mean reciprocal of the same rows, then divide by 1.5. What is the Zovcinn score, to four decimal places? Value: 0.0137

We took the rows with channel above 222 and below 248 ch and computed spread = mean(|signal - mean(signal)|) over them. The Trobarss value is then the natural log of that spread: 1.1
